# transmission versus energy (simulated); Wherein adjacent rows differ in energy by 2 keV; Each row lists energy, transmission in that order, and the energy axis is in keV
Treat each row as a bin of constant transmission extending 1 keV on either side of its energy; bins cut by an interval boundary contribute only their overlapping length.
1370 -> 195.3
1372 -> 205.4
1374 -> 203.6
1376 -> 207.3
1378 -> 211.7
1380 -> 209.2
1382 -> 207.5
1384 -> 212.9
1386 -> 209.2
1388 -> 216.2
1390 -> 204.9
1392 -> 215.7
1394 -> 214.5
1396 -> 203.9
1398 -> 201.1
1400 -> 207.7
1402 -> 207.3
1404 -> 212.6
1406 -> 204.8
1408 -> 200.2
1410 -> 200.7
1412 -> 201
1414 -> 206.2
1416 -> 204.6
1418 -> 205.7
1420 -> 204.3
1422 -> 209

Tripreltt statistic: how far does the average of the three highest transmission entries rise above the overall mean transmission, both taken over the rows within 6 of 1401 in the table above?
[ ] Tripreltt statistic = 3.0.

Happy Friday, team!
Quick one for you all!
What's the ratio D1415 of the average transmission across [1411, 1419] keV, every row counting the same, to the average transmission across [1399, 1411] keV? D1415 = 0.99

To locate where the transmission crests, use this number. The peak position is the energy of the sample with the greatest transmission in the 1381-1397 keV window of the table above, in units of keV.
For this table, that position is 1388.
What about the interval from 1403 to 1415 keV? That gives 1404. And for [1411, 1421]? 1414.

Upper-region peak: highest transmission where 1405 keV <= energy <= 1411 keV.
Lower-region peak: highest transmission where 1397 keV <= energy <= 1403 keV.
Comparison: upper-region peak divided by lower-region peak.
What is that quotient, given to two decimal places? 0.99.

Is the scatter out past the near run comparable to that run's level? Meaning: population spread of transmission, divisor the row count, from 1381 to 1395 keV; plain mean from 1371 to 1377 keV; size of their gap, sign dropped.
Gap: 201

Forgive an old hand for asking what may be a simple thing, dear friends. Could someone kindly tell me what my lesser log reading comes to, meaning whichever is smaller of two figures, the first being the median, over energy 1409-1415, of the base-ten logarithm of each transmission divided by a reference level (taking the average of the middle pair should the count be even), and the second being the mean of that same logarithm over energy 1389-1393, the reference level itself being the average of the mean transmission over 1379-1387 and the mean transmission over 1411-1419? -0.013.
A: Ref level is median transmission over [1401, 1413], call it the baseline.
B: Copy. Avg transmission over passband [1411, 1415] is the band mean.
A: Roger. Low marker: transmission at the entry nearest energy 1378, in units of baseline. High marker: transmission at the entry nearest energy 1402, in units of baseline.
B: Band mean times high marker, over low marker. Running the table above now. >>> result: 199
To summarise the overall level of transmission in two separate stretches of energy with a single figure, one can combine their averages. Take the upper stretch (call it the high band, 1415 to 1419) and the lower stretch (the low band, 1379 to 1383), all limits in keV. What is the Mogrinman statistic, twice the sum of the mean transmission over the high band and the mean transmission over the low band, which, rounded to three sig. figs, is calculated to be 827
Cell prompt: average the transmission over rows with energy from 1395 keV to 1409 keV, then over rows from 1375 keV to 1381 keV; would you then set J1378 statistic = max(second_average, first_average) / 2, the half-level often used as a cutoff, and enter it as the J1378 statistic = 104.7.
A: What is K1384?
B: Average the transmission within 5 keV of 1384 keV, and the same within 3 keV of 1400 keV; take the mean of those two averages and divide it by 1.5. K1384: 139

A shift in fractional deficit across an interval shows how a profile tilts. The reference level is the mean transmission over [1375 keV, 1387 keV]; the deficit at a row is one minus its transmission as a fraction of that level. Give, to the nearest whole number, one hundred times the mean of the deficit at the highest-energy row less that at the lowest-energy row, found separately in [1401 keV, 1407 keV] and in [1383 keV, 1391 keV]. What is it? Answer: 3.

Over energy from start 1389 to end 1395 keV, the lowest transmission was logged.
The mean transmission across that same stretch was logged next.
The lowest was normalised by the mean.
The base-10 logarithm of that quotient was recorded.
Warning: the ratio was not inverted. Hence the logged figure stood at -0.0142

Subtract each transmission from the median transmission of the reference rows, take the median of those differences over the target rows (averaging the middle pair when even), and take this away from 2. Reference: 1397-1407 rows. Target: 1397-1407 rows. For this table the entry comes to 2.0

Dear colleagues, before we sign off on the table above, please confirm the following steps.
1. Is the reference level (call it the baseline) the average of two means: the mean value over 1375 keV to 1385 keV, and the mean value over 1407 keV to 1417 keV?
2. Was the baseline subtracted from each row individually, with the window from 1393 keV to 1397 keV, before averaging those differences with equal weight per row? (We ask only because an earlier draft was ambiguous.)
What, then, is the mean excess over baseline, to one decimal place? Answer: 3.1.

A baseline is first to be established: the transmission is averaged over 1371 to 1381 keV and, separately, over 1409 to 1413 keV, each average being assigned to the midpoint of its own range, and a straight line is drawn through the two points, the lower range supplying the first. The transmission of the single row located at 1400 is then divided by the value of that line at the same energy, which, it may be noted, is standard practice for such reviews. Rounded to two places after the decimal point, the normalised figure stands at 1.02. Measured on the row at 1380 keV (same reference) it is 1.01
